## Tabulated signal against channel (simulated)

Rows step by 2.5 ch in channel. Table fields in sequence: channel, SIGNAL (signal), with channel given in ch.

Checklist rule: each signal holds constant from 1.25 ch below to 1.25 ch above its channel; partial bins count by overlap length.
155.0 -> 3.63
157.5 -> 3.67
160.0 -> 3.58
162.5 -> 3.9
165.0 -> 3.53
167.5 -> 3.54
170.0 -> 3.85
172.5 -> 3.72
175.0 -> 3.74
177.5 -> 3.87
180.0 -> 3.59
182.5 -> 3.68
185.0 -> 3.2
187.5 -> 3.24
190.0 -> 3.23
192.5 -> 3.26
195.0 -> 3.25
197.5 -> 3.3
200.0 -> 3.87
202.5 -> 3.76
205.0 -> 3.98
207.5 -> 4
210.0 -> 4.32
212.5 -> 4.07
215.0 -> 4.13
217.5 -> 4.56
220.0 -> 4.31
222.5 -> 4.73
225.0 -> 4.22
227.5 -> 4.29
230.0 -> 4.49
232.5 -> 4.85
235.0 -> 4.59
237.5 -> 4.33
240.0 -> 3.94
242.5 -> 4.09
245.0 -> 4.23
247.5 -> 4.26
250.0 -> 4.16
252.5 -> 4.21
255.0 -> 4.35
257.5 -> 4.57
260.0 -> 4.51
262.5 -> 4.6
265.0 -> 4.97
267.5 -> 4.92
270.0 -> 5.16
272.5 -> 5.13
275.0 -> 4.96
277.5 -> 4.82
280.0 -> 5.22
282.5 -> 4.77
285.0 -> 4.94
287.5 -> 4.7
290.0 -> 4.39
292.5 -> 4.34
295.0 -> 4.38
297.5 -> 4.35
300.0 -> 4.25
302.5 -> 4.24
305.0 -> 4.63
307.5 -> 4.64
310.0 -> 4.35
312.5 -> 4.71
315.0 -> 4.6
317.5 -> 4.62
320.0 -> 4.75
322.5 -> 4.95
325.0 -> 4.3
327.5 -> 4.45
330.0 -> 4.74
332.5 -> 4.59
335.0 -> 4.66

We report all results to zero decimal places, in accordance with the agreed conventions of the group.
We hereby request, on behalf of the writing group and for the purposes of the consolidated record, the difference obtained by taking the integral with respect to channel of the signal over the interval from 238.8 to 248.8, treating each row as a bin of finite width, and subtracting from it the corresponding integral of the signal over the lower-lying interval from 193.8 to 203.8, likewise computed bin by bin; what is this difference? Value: 6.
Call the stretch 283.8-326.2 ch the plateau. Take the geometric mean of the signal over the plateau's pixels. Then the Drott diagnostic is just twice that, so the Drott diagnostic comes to 9.1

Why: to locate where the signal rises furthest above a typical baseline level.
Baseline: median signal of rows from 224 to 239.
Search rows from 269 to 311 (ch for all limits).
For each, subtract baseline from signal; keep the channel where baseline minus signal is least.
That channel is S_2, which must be 280.0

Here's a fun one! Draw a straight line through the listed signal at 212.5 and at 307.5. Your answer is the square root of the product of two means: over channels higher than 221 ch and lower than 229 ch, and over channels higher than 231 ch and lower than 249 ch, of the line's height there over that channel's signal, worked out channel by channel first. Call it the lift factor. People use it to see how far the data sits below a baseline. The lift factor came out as 0.962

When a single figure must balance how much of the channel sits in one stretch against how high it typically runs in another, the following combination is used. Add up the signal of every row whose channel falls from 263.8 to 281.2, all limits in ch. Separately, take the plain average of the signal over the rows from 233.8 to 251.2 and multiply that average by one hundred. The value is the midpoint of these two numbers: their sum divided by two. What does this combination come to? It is 229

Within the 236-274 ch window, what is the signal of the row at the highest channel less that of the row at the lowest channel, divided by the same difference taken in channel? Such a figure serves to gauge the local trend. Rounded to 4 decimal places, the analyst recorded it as 0.0229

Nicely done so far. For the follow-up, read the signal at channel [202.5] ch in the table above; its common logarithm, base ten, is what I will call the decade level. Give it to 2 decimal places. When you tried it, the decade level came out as 0.58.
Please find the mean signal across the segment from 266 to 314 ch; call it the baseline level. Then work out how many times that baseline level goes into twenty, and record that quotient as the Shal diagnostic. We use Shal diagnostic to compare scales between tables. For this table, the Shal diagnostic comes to 4.27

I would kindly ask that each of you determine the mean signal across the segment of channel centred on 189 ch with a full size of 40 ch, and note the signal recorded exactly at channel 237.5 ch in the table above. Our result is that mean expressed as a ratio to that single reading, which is 0.83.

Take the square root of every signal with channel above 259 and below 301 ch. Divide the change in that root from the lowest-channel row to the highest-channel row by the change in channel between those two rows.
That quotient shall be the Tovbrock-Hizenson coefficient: -0.0016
